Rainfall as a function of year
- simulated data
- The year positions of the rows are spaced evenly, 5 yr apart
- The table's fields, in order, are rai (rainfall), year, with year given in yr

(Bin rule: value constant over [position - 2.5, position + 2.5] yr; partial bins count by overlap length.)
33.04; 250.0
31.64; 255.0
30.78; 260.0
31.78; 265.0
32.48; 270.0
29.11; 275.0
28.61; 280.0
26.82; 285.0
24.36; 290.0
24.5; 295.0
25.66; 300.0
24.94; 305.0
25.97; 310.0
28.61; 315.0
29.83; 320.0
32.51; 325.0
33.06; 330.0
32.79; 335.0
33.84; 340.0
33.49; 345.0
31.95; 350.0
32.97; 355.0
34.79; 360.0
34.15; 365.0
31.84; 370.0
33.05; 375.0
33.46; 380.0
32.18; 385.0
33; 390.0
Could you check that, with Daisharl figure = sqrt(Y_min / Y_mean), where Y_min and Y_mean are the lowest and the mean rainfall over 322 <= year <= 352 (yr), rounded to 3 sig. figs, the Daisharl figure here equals 0.985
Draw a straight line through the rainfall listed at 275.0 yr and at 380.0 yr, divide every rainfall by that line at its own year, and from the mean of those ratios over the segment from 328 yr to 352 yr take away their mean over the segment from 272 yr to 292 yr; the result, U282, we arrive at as 0.11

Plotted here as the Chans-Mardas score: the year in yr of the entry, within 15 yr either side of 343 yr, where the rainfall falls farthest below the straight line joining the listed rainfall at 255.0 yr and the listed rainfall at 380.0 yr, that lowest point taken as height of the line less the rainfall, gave 350.0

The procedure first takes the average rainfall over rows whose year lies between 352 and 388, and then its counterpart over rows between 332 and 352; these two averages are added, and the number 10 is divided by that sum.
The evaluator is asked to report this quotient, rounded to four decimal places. 0.1510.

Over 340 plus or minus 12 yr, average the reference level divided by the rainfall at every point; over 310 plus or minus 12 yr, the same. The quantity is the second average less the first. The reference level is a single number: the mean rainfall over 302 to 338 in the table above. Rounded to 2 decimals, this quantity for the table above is 0.21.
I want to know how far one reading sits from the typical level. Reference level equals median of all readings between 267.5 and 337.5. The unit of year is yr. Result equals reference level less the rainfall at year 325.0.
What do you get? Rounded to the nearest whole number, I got -4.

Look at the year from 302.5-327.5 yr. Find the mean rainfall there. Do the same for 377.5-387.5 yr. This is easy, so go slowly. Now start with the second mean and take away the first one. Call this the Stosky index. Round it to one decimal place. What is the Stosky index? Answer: 4.4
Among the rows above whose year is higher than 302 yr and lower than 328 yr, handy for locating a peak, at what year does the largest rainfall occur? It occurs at 325.0 yr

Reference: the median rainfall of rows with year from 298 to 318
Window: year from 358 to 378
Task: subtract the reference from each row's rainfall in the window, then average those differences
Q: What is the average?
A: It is 8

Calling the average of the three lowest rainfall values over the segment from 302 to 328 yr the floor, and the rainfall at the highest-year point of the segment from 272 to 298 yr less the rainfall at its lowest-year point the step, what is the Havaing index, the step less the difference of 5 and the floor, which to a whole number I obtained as 17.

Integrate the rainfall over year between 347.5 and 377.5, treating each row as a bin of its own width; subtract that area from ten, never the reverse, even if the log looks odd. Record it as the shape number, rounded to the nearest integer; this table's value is -984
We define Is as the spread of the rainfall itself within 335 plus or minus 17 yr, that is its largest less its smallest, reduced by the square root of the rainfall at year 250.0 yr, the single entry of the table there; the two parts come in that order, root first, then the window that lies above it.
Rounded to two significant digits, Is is -1.7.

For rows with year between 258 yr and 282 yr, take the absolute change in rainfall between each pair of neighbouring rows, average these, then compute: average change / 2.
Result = 0.70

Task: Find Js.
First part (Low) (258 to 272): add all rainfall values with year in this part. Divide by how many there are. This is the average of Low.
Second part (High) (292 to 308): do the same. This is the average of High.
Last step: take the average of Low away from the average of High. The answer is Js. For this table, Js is -7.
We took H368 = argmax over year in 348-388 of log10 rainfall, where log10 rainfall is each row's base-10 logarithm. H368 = 360.0 yr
